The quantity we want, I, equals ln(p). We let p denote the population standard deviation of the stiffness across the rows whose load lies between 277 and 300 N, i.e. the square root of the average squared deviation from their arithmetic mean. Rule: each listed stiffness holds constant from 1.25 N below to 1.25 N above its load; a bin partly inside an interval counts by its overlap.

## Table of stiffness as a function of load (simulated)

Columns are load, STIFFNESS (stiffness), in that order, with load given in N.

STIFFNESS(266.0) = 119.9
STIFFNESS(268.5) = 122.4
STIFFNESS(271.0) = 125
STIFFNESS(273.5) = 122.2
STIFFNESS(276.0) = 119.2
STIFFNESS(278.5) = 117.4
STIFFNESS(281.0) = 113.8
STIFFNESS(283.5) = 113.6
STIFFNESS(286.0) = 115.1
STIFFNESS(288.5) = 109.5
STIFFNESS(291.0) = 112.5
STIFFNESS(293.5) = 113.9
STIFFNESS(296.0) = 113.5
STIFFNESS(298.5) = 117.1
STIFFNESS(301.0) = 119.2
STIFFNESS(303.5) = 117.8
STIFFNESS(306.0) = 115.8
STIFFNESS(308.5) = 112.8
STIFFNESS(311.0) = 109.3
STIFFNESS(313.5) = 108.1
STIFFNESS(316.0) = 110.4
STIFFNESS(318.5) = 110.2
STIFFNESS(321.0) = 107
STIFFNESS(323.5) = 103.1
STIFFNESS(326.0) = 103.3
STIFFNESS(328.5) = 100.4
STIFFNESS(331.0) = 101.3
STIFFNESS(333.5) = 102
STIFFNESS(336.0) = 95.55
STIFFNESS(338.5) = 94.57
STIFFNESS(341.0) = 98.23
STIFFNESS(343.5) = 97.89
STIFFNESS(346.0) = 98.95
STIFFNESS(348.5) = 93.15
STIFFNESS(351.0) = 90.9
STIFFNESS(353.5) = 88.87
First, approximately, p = 2.2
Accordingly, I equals 0.8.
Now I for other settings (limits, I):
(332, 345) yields 0.9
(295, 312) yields 1.2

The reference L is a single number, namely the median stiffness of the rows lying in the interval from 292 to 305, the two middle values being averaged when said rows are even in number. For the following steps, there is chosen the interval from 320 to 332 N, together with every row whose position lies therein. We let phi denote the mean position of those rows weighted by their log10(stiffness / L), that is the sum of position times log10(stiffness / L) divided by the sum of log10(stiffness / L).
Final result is 326.5 N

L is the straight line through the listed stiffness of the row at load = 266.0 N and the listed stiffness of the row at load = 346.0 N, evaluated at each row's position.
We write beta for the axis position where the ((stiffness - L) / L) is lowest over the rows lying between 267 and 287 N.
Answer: 281.0 N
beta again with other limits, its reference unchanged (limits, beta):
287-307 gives 288.5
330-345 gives 338.5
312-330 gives 328.5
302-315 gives 313.5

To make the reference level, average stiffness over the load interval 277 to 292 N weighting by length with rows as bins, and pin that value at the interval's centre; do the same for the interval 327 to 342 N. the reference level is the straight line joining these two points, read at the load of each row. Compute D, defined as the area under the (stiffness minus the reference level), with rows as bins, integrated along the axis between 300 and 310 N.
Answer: 85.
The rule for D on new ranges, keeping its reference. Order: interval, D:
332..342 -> -3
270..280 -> 41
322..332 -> 12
